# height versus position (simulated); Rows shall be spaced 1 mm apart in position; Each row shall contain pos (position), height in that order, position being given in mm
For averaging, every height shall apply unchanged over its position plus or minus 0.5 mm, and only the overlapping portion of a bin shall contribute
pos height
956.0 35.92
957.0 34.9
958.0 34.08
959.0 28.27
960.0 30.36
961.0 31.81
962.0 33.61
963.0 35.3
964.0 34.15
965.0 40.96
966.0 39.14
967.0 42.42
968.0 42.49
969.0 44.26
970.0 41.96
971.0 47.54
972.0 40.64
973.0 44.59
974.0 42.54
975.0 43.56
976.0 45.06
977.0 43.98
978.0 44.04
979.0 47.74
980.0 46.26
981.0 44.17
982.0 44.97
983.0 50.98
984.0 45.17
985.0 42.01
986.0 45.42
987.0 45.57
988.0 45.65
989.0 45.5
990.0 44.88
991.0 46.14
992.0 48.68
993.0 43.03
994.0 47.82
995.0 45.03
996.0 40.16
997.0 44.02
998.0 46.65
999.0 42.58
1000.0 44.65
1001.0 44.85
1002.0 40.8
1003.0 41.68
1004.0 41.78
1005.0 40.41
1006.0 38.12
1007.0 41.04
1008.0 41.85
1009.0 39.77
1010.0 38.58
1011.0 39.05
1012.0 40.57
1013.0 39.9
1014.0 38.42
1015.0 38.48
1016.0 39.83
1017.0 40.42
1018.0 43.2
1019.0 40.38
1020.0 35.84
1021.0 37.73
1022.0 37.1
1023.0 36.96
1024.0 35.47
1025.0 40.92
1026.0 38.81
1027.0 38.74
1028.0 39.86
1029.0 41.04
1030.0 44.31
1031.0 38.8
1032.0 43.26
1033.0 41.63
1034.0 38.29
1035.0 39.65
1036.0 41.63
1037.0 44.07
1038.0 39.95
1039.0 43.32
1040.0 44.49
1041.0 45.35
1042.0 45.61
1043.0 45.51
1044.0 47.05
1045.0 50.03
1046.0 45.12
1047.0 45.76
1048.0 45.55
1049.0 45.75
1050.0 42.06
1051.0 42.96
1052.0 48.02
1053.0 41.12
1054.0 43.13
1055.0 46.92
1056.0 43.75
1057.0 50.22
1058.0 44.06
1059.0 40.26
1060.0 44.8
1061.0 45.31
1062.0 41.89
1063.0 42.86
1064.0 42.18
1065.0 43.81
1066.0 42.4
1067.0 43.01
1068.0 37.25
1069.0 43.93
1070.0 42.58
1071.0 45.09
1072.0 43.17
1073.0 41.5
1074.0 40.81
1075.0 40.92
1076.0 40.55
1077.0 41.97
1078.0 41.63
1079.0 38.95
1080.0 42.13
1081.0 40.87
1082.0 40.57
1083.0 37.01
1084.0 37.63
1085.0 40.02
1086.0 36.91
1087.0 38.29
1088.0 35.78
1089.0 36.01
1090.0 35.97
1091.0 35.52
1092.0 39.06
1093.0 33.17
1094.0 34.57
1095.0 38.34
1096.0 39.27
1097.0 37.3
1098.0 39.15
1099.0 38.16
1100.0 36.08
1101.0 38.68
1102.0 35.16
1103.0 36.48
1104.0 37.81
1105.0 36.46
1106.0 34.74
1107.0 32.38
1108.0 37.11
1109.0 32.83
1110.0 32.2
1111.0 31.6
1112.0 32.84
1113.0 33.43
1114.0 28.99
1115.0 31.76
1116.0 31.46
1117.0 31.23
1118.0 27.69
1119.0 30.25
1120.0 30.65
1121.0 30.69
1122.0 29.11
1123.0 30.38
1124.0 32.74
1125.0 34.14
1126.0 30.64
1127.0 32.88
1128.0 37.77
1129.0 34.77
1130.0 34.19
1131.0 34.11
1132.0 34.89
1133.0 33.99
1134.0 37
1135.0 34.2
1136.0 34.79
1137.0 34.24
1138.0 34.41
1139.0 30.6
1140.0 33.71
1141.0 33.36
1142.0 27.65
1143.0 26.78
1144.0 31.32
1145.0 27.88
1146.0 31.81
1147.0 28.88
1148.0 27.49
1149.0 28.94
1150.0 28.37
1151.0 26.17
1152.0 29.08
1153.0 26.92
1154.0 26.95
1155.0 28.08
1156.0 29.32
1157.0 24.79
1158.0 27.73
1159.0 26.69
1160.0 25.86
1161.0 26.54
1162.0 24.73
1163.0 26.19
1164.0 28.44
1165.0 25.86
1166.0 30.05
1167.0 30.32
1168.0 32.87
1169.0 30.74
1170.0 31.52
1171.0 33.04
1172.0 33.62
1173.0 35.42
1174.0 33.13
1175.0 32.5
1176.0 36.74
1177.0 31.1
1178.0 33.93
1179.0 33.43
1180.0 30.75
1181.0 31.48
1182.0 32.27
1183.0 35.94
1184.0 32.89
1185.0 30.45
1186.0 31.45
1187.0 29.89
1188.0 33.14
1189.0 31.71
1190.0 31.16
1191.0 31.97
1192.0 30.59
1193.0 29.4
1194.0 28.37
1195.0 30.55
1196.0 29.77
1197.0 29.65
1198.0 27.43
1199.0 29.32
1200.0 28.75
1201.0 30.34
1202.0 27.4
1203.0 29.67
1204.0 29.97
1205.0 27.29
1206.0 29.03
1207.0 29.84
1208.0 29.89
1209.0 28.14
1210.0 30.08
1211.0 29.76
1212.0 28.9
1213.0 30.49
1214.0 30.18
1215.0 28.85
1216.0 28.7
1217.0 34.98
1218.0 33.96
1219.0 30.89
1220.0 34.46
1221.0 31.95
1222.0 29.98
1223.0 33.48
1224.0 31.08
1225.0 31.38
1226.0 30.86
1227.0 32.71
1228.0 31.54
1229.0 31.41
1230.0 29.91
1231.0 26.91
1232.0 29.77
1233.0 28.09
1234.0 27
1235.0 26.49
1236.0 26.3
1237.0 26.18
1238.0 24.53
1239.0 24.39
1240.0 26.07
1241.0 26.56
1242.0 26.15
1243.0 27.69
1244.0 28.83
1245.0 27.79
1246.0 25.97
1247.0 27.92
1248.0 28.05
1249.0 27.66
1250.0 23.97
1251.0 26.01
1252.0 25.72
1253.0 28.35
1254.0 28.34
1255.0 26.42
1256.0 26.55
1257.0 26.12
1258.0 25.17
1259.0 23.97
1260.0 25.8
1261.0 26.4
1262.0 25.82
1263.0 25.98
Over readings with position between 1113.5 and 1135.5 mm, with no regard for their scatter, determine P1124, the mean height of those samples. 32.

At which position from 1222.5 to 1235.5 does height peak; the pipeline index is 1223.0 mm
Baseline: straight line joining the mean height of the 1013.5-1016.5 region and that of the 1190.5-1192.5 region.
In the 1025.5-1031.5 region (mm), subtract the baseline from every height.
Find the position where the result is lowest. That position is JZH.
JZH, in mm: 1027.0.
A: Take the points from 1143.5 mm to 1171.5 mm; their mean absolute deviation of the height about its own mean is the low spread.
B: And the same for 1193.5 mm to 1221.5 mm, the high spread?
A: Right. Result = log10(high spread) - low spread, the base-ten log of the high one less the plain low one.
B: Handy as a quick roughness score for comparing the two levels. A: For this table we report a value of -1.8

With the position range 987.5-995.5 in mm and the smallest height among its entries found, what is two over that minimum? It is 0.046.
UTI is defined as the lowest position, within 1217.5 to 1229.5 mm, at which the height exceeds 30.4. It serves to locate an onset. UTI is 1218.0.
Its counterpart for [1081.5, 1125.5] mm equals 1082.0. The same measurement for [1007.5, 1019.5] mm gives 1008.0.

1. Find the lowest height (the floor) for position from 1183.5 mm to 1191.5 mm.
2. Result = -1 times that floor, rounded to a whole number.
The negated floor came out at -30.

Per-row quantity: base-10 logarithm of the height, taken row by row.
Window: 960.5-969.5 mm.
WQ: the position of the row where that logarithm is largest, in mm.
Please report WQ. 969.0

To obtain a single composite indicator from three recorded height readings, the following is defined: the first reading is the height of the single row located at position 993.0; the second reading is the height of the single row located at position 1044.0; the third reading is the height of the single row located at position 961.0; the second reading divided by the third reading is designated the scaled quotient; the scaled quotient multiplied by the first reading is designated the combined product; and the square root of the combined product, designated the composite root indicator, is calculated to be 8.0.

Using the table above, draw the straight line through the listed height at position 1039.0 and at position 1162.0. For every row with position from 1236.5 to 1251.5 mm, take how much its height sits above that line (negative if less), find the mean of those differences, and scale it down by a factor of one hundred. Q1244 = 0.14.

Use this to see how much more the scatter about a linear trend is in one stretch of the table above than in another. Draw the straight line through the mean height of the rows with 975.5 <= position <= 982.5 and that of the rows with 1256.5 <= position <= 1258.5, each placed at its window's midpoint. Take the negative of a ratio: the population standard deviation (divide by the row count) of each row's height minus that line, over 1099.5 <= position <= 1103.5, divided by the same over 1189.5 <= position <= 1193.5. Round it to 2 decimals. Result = -1.46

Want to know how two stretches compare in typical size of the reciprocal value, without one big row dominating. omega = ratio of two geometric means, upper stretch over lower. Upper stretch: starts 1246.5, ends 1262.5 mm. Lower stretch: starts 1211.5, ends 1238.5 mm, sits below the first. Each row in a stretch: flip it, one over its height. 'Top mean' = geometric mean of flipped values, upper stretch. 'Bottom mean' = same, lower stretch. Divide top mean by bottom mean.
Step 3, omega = 1.14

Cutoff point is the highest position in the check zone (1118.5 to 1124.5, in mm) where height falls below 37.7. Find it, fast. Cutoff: 1124.0 mm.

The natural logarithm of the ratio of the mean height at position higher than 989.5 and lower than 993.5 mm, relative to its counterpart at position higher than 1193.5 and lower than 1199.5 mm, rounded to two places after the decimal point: 0.45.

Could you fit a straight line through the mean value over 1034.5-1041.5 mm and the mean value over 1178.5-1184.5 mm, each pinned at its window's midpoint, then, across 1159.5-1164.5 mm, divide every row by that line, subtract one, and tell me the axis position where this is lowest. 1162.0 mm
